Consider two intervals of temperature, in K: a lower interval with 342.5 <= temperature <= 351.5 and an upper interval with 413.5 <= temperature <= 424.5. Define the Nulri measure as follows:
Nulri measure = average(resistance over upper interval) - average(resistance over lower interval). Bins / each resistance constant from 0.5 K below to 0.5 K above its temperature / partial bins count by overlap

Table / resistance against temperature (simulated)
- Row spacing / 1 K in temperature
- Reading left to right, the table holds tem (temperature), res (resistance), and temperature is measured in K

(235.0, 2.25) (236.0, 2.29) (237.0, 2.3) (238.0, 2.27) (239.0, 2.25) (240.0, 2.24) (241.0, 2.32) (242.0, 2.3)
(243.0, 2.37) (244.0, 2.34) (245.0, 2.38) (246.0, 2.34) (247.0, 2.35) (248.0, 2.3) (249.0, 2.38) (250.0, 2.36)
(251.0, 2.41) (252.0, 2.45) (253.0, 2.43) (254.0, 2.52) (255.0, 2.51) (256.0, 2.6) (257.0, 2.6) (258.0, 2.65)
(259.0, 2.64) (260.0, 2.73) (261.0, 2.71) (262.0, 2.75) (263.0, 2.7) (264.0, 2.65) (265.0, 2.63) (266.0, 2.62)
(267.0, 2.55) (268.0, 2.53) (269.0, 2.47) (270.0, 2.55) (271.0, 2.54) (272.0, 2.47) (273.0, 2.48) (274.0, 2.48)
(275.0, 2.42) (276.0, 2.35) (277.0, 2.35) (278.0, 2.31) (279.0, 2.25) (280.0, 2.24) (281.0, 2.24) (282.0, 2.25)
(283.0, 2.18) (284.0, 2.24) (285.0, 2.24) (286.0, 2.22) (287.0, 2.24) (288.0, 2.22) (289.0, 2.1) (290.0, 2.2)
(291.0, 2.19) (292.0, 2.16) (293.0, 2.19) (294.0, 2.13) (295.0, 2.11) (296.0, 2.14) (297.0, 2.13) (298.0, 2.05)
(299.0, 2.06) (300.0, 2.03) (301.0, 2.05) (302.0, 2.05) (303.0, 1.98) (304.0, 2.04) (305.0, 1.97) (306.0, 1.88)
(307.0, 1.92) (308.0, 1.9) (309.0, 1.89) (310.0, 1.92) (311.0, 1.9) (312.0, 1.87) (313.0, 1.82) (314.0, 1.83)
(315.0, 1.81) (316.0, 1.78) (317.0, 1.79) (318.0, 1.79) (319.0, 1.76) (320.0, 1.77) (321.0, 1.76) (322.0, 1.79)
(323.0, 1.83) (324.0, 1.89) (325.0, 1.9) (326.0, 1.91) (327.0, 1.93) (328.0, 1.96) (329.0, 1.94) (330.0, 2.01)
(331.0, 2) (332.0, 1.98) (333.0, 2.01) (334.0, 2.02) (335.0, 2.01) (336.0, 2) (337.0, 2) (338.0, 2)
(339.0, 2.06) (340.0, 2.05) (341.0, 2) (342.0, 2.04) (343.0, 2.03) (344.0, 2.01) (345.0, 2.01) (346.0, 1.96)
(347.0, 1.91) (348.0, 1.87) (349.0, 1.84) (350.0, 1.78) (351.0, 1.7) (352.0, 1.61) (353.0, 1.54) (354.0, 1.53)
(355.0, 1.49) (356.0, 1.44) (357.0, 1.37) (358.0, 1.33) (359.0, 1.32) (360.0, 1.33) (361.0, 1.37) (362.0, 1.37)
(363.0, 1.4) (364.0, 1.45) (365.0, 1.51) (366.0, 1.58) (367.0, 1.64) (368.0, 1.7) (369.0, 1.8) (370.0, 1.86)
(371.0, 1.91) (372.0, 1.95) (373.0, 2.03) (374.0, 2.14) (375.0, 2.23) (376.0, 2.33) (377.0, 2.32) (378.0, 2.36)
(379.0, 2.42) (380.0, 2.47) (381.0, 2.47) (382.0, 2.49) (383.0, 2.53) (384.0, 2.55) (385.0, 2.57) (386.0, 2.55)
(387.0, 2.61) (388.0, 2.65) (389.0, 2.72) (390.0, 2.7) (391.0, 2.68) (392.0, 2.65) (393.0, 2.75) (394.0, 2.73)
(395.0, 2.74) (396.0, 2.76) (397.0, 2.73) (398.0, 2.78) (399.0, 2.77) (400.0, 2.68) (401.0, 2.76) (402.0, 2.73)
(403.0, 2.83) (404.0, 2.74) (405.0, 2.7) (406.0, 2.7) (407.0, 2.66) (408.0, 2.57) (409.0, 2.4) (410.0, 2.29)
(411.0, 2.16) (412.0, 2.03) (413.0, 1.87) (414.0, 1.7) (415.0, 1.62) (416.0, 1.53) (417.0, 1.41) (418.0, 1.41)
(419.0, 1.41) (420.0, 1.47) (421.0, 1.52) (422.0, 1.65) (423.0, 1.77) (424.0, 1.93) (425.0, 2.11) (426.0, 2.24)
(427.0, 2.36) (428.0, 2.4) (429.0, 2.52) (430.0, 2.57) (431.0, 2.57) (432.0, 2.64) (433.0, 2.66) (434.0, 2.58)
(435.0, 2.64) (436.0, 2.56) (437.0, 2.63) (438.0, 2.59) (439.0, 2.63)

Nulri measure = -0.32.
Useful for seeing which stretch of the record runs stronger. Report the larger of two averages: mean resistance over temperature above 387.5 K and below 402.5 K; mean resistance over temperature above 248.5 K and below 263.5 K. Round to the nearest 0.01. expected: 2.72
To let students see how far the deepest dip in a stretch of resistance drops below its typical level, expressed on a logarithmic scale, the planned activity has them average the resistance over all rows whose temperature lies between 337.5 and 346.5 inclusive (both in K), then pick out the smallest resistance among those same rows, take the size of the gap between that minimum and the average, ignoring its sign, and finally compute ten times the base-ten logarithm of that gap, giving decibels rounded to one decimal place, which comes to -12.4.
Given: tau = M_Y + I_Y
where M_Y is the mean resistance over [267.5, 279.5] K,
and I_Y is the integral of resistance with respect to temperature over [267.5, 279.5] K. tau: 32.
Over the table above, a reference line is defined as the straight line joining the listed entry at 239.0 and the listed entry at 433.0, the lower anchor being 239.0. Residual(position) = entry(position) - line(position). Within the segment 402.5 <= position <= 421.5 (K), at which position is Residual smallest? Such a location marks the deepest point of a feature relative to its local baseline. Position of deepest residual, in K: 419.0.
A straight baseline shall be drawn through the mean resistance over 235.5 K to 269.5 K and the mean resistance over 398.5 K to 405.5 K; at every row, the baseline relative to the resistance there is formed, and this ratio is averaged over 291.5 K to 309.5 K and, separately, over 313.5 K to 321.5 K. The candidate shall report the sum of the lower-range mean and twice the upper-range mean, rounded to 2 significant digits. 4.2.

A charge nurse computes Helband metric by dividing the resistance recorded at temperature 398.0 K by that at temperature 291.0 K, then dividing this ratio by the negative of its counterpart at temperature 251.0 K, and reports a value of -0.53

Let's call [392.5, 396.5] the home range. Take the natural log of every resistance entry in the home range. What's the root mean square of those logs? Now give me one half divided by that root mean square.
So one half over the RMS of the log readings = 0.50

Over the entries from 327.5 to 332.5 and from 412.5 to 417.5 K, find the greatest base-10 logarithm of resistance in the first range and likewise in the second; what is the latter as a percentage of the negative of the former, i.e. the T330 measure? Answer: -90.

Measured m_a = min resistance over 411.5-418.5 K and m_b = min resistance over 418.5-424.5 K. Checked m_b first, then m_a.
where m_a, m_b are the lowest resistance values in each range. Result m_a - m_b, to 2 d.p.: 0.00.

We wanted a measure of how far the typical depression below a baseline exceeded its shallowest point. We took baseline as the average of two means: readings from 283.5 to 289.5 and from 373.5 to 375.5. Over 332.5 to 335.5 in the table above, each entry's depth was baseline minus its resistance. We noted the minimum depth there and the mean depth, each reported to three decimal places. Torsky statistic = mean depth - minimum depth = 0.007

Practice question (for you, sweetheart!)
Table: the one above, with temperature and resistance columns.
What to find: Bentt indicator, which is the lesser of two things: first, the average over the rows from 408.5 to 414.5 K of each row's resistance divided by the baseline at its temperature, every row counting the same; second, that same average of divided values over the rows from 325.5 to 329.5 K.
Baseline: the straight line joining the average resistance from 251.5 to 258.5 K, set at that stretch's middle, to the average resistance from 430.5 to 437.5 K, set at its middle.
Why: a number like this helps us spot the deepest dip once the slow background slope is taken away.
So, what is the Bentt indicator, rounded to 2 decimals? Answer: 0.75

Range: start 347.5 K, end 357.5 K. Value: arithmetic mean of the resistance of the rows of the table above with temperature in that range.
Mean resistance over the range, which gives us 1.6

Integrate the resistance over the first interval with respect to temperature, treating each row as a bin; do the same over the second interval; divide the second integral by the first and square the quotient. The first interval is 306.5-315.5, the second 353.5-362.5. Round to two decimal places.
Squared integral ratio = 0.55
